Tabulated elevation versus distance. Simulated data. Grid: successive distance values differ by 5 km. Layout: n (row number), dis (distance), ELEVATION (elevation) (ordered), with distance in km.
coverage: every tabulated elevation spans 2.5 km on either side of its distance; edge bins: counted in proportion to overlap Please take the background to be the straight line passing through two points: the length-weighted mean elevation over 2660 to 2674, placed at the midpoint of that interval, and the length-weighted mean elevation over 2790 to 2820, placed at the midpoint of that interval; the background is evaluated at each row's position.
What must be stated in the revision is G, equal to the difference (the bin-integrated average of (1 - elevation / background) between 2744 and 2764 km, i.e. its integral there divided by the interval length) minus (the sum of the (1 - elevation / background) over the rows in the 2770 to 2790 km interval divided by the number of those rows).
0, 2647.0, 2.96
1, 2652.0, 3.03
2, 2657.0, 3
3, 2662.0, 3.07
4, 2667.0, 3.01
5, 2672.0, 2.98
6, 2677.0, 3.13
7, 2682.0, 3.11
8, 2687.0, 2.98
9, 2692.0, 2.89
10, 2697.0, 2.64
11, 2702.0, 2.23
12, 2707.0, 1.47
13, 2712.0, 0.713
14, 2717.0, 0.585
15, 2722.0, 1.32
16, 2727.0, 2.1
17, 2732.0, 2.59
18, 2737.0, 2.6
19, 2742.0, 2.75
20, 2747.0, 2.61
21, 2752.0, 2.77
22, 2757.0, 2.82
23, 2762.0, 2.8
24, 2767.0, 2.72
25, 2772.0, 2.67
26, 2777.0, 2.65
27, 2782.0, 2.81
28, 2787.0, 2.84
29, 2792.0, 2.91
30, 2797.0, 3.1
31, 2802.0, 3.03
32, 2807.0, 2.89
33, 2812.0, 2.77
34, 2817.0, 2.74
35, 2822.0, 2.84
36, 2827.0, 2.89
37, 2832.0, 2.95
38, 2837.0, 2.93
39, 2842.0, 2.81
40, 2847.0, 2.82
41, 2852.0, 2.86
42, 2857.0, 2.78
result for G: 0.00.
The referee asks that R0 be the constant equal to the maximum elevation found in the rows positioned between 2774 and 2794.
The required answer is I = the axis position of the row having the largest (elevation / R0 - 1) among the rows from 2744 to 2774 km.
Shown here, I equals 2757.0 km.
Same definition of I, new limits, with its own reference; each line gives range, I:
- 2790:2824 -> 2797.0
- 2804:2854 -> 2832.0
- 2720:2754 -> 2752.0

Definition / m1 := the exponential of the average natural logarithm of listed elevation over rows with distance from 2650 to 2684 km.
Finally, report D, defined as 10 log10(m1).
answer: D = 4.84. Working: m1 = 3.05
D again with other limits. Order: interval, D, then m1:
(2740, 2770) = 4.38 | 2.74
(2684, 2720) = 2.13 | 1.63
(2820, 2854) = 4.58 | 2.87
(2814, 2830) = 4.51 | 2.82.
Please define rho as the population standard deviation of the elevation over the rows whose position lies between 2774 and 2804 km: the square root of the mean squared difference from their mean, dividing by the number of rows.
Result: 0.148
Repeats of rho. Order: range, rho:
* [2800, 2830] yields 0.095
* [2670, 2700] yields 0.163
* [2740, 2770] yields 0.068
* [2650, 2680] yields 0.050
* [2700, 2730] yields 0.623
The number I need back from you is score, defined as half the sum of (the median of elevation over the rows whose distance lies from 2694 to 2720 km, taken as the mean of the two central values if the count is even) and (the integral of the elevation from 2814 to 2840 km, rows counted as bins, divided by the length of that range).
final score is 2.17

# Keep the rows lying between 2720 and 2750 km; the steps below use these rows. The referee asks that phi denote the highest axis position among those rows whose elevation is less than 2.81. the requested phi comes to 2747.0 km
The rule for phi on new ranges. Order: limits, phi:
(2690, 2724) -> 2722.0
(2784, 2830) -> 2817.0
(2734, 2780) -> 2777.0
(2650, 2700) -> 2697.0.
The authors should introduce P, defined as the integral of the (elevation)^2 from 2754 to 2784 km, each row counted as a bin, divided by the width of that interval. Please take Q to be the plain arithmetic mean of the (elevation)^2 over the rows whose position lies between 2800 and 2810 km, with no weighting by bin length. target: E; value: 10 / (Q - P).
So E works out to 8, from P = 7.5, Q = 8.8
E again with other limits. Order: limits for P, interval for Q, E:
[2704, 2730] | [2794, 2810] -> 1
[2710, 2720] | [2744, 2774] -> 1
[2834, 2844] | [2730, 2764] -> -11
